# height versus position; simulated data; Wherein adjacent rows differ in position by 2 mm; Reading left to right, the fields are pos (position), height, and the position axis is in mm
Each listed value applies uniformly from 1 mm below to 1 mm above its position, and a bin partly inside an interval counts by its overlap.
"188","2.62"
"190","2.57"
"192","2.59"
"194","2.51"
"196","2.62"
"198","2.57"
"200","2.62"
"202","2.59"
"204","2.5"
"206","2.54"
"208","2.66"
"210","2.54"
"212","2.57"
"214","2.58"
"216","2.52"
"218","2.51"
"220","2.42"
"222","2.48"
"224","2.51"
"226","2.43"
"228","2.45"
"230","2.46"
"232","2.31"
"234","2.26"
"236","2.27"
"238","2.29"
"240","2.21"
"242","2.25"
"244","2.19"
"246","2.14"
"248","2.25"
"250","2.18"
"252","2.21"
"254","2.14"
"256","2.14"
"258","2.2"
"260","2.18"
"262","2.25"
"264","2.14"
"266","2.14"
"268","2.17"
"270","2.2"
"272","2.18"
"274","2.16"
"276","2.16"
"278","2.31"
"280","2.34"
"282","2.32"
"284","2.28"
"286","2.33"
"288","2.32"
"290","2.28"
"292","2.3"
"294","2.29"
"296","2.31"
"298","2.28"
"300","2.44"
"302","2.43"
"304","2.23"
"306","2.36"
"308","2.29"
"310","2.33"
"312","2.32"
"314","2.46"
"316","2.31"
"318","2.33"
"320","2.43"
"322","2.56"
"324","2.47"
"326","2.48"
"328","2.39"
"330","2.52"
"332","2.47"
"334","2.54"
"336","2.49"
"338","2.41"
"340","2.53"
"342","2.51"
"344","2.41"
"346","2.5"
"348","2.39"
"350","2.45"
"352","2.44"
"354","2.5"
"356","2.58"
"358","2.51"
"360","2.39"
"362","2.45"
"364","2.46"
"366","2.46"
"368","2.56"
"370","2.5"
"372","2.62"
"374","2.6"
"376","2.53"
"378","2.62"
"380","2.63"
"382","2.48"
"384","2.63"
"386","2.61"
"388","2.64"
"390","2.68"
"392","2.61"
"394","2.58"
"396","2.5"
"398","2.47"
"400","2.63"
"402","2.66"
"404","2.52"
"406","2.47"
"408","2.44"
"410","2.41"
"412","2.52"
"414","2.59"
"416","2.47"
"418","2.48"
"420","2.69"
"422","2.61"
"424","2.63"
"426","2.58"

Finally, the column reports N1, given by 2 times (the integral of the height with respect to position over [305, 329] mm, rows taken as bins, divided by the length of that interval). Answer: 4.79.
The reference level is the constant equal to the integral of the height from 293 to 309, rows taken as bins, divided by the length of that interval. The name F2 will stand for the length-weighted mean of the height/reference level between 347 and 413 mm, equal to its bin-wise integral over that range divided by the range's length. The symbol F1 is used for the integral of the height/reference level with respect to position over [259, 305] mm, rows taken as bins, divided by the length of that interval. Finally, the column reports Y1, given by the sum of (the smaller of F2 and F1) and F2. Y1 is 2.06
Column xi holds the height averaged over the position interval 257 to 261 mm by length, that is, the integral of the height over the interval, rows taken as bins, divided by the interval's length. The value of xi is 2.19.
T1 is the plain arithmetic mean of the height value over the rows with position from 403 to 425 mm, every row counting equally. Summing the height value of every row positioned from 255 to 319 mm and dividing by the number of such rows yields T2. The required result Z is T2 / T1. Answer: 0.90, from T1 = 2.53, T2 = 2.27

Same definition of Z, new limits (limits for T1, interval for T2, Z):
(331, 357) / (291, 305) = 0.94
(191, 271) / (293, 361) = 1.02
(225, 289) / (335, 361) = 1.10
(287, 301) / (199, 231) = 1.09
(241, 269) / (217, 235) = 1.11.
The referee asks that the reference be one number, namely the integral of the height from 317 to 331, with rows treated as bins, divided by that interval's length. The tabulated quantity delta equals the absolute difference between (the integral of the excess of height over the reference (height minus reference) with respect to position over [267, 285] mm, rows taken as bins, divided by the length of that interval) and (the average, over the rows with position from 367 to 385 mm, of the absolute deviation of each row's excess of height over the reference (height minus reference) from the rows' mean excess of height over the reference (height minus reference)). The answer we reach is 0.27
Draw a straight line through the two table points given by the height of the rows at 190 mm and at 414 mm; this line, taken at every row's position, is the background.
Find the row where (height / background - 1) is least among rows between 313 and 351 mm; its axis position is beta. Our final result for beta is 316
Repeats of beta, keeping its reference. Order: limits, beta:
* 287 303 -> 298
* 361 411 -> 410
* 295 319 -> 304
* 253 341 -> 266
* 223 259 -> 256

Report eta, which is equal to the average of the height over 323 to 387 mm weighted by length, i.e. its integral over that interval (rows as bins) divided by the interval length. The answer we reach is 2.50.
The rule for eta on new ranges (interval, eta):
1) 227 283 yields 2.23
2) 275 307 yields 2.31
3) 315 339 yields 2.45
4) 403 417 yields 2.49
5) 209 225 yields 2.52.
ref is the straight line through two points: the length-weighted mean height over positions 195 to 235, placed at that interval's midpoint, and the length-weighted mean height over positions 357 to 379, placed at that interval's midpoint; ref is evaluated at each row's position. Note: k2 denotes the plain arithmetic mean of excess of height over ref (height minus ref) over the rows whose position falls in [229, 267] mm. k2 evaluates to -0.3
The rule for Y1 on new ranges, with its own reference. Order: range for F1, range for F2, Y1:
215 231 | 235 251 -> 1.91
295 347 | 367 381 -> 2.15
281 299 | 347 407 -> 2.08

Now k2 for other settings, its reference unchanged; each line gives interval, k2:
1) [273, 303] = -0.2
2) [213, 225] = 0.0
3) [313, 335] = -0.1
